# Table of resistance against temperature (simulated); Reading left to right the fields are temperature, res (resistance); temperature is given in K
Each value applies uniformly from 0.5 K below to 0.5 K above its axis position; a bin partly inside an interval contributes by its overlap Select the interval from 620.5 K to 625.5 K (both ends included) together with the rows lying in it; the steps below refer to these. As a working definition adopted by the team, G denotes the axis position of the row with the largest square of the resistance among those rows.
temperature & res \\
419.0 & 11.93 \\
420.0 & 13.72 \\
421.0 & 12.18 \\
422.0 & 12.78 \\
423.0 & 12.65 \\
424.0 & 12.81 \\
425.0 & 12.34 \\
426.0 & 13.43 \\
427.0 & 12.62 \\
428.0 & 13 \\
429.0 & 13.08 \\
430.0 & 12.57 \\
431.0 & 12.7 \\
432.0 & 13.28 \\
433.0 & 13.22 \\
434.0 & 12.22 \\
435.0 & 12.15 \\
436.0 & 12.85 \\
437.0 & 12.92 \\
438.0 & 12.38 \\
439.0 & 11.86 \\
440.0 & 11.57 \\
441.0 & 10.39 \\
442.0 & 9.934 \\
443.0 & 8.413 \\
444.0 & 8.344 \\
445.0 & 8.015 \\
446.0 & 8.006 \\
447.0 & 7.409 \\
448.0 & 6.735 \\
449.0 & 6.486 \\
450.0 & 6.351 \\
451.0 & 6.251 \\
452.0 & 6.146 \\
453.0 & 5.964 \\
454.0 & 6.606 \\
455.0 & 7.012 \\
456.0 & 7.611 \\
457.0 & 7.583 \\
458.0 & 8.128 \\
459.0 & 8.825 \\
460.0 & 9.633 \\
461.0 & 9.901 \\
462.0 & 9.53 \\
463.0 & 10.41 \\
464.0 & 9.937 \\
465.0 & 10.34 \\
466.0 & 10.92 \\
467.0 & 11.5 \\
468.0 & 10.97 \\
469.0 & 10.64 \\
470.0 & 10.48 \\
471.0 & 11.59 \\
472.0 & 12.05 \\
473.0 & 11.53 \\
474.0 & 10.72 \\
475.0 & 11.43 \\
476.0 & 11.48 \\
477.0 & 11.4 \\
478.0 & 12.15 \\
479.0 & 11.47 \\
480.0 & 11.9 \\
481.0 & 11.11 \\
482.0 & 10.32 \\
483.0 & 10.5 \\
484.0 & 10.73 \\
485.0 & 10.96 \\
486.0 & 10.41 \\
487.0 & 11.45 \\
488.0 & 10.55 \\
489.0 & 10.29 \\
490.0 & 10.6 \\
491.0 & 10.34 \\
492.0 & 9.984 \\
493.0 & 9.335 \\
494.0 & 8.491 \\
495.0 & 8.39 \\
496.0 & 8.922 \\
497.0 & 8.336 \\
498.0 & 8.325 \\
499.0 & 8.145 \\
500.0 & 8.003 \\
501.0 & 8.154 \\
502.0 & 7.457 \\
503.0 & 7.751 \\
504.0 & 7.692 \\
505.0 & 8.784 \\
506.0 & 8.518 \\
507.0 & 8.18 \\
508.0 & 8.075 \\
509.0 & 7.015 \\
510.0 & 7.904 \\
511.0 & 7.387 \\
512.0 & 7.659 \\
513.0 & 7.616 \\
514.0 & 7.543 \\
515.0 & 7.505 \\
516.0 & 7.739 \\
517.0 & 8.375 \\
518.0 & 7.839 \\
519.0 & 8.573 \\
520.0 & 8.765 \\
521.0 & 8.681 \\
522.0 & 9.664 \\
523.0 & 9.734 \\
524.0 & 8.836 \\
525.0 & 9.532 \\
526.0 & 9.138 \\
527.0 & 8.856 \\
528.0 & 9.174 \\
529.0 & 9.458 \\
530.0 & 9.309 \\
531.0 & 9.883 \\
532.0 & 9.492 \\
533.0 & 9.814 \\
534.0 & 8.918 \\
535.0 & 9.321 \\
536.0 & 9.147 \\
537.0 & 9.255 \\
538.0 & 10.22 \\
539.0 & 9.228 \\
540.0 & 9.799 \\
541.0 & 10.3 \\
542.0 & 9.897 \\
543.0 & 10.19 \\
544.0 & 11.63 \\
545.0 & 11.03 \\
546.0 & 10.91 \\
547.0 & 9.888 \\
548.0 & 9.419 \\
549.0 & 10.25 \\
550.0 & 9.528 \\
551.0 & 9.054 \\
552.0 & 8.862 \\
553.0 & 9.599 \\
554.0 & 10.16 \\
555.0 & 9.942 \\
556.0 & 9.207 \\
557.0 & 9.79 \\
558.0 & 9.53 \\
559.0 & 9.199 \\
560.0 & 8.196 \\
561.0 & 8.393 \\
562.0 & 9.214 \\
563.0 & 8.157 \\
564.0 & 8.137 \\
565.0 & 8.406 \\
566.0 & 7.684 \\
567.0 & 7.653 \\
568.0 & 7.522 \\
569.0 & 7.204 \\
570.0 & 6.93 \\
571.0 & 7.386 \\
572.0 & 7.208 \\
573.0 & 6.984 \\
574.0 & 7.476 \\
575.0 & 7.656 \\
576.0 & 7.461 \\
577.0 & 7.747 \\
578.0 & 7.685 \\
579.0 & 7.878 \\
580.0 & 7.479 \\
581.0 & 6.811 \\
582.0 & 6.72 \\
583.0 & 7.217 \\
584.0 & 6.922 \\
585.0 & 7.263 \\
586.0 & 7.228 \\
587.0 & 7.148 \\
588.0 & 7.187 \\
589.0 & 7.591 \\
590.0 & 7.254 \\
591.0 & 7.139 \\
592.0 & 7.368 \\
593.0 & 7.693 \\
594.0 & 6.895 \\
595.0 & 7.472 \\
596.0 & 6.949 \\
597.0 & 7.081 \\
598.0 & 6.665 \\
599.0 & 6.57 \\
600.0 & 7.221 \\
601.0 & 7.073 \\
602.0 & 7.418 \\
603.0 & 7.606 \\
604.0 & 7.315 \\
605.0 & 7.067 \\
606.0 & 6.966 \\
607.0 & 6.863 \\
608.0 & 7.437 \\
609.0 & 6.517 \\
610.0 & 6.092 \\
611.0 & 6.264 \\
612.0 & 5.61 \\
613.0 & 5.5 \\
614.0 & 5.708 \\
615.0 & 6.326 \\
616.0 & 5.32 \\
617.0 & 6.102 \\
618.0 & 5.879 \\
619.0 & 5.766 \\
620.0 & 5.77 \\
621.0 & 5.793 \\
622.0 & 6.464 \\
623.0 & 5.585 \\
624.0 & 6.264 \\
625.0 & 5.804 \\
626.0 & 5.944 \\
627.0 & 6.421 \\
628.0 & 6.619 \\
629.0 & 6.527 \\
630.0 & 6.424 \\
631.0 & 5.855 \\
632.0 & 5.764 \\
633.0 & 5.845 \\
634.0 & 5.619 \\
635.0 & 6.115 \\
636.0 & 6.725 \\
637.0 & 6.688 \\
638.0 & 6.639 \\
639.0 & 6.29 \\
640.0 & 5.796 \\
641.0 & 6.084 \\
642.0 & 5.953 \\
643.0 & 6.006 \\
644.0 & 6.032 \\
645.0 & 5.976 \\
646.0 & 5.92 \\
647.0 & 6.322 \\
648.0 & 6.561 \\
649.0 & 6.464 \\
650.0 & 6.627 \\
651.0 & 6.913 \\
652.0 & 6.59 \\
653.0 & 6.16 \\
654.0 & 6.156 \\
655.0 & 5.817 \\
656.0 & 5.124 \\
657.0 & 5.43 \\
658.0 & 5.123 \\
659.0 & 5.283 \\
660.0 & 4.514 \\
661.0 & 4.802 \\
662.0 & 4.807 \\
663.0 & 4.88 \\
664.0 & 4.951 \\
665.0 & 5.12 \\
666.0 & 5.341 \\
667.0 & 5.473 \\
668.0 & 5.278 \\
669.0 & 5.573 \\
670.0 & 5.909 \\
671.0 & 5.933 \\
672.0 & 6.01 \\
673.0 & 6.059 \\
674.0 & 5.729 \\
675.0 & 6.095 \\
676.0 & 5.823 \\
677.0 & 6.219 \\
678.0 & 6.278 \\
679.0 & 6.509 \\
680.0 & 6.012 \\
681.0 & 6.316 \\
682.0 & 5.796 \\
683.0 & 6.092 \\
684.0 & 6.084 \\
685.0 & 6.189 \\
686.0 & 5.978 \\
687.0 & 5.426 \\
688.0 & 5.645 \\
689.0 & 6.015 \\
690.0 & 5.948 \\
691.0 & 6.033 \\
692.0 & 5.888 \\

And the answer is 622.0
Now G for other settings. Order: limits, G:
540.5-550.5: 544.0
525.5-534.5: 531.0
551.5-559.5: 554.0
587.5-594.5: 593.0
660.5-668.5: 667.0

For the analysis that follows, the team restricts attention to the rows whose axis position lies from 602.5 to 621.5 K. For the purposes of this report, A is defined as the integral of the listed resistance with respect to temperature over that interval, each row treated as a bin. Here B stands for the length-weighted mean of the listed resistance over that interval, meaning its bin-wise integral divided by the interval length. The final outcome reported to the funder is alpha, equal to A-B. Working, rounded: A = 120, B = 6.3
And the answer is 114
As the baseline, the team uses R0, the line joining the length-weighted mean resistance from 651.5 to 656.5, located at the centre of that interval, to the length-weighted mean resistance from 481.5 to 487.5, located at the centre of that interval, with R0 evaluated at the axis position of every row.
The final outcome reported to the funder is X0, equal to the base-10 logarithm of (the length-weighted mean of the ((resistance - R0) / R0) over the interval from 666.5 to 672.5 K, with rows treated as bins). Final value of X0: -1.5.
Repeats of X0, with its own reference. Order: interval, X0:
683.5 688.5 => -0.8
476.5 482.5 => -1.3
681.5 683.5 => -0.8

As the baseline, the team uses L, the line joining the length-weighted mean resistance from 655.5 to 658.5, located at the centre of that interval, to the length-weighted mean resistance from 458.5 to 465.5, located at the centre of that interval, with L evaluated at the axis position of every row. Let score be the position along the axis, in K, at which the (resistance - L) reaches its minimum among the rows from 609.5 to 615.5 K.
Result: 613.0 K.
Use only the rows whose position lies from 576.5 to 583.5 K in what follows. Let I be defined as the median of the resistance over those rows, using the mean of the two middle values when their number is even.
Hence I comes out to 7.5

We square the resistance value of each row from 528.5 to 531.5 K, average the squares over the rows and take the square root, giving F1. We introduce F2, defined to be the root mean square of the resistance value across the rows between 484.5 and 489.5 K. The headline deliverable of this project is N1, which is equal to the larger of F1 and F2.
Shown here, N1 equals 10.7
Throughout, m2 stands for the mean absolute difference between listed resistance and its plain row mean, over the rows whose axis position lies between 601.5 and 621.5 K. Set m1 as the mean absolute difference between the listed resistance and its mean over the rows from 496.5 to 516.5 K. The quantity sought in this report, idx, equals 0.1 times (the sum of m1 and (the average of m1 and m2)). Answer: 0.08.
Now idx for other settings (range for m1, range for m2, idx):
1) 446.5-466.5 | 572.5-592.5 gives 0.24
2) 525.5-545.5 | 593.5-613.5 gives 0.10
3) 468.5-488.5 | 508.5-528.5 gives 0.11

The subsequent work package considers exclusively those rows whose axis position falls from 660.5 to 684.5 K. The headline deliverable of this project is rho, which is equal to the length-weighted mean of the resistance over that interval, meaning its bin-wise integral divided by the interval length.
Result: 6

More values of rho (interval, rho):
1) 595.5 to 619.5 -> 7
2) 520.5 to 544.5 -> 10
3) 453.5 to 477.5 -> 10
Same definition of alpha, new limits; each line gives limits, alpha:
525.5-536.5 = 93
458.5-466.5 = 70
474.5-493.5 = 196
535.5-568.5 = 300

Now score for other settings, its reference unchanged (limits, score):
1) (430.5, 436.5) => 435.0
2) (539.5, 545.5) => 540.0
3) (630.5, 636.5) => 634.0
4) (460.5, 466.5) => 462.0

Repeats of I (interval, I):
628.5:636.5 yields 6.0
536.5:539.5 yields 9.3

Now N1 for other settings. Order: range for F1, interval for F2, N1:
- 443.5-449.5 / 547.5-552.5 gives 9.4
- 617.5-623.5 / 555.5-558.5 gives 9.5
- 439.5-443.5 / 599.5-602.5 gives 10.1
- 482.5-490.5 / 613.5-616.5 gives 10.7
